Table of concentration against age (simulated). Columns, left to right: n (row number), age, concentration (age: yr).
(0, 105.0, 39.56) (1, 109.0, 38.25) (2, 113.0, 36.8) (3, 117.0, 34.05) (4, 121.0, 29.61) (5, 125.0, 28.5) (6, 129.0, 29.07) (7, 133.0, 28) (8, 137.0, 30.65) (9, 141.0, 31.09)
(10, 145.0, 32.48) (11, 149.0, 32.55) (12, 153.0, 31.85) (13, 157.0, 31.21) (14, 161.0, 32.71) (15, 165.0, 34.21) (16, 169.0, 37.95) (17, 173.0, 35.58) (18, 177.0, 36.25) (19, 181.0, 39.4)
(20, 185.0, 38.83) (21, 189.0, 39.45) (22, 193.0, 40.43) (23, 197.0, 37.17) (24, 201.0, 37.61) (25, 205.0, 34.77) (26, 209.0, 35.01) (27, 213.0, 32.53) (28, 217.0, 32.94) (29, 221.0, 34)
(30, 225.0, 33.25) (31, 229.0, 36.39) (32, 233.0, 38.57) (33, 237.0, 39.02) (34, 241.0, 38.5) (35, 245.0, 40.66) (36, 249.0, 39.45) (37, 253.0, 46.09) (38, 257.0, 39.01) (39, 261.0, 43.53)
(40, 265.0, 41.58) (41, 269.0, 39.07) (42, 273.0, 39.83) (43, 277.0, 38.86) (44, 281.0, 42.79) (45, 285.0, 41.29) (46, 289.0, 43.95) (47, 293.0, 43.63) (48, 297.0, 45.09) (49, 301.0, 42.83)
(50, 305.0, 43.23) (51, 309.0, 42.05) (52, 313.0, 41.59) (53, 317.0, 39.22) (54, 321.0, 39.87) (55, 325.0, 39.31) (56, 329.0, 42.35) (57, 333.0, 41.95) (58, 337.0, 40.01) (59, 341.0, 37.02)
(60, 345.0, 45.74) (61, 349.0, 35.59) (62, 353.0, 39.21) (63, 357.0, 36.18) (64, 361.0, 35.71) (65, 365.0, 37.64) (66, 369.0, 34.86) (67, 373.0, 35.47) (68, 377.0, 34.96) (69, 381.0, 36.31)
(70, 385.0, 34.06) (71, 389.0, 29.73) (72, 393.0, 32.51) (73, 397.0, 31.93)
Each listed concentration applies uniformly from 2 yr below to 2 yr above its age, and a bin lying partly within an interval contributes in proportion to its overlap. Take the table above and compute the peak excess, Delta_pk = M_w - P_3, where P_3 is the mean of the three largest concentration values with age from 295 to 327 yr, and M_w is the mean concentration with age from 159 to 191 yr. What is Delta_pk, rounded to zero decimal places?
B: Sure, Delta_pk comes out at -7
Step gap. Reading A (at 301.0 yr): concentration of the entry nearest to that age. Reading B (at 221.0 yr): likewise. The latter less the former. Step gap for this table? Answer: -8.8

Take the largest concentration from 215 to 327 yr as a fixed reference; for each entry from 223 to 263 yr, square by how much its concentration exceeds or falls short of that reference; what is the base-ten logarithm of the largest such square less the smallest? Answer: 2.22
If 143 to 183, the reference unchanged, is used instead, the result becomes 2.25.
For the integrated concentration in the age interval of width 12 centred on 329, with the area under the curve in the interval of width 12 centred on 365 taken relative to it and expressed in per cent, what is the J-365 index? 88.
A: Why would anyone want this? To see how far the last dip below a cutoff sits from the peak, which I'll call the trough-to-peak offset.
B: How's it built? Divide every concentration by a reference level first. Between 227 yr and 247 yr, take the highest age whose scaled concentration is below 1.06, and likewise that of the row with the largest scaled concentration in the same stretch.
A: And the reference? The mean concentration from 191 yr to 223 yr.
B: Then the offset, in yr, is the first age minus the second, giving -16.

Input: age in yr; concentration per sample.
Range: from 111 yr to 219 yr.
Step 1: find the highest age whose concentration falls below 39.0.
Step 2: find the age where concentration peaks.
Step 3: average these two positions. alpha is 205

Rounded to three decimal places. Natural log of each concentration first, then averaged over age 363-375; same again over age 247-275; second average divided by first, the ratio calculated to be 1.038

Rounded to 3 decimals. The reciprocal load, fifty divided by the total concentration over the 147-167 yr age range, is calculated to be 0.308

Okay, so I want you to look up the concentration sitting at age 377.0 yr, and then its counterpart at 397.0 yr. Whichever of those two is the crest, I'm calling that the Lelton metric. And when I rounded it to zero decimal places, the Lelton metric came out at 35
